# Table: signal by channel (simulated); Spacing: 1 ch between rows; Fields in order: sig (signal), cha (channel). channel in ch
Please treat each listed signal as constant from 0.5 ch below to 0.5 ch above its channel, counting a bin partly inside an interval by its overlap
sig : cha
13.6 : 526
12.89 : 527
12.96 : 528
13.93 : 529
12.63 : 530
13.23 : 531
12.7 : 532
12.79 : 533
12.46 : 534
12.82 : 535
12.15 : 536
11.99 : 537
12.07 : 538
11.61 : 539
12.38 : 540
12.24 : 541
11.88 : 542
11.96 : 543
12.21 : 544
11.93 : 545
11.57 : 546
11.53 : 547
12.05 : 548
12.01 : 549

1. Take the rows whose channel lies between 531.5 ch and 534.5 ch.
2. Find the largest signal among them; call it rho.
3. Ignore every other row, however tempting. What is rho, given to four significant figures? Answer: 12.79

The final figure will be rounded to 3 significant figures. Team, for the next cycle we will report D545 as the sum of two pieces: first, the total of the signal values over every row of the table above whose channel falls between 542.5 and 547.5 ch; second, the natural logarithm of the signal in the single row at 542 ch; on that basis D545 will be 61.7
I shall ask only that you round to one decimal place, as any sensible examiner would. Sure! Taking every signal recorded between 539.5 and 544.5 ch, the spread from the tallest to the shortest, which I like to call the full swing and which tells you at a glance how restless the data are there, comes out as 0.5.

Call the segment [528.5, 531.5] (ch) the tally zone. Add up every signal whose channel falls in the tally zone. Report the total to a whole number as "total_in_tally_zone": 40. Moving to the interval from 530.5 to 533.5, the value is 39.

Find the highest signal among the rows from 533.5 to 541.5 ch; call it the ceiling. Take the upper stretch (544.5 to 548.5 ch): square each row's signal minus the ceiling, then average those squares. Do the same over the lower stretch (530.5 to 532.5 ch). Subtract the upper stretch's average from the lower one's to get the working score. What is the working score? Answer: -1.06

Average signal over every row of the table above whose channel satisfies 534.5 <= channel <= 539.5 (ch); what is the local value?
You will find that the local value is 12.1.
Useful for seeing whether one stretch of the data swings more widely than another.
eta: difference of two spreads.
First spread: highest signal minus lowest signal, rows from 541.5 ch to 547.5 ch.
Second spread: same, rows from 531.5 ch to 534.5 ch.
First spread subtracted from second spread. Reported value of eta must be -0.35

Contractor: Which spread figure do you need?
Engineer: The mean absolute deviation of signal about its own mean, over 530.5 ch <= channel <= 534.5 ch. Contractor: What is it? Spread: 0.22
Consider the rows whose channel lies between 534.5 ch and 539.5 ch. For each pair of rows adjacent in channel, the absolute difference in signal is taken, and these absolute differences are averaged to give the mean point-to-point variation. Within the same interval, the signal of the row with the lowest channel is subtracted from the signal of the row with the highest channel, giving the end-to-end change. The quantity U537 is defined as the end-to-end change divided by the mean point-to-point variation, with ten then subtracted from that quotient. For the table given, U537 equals -13.5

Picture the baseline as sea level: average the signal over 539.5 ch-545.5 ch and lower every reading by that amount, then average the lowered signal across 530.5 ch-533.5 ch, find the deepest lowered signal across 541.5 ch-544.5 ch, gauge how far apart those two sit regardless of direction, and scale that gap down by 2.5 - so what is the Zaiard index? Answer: 0.41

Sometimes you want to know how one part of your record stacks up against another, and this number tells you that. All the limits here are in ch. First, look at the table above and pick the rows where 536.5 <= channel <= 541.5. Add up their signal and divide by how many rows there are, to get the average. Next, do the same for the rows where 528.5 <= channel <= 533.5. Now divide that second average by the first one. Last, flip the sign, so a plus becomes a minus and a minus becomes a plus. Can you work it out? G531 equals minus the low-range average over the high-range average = -1.08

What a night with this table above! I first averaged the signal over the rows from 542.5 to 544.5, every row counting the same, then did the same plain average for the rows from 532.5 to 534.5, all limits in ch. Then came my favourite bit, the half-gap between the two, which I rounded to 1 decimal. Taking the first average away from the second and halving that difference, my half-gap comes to 0.3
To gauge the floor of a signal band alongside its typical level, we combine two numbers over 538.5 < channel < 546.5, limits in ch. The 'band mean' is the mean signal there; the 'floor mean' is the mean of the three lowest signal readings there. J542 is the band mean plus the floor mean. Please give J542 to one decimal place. 23.7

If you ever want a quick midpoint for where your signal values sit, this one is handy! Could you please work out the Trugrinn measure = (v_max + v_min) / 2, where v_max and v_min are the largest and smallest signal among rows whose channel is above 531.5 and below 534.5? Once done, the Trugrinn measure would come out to 12.6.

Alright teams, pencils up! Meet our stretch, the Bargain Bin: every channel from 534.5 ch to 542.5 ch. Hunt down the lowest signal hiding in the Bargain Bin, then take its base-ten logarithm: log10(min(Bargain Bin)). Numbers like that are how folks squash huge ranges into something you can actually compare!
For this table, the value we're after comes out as 1.06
